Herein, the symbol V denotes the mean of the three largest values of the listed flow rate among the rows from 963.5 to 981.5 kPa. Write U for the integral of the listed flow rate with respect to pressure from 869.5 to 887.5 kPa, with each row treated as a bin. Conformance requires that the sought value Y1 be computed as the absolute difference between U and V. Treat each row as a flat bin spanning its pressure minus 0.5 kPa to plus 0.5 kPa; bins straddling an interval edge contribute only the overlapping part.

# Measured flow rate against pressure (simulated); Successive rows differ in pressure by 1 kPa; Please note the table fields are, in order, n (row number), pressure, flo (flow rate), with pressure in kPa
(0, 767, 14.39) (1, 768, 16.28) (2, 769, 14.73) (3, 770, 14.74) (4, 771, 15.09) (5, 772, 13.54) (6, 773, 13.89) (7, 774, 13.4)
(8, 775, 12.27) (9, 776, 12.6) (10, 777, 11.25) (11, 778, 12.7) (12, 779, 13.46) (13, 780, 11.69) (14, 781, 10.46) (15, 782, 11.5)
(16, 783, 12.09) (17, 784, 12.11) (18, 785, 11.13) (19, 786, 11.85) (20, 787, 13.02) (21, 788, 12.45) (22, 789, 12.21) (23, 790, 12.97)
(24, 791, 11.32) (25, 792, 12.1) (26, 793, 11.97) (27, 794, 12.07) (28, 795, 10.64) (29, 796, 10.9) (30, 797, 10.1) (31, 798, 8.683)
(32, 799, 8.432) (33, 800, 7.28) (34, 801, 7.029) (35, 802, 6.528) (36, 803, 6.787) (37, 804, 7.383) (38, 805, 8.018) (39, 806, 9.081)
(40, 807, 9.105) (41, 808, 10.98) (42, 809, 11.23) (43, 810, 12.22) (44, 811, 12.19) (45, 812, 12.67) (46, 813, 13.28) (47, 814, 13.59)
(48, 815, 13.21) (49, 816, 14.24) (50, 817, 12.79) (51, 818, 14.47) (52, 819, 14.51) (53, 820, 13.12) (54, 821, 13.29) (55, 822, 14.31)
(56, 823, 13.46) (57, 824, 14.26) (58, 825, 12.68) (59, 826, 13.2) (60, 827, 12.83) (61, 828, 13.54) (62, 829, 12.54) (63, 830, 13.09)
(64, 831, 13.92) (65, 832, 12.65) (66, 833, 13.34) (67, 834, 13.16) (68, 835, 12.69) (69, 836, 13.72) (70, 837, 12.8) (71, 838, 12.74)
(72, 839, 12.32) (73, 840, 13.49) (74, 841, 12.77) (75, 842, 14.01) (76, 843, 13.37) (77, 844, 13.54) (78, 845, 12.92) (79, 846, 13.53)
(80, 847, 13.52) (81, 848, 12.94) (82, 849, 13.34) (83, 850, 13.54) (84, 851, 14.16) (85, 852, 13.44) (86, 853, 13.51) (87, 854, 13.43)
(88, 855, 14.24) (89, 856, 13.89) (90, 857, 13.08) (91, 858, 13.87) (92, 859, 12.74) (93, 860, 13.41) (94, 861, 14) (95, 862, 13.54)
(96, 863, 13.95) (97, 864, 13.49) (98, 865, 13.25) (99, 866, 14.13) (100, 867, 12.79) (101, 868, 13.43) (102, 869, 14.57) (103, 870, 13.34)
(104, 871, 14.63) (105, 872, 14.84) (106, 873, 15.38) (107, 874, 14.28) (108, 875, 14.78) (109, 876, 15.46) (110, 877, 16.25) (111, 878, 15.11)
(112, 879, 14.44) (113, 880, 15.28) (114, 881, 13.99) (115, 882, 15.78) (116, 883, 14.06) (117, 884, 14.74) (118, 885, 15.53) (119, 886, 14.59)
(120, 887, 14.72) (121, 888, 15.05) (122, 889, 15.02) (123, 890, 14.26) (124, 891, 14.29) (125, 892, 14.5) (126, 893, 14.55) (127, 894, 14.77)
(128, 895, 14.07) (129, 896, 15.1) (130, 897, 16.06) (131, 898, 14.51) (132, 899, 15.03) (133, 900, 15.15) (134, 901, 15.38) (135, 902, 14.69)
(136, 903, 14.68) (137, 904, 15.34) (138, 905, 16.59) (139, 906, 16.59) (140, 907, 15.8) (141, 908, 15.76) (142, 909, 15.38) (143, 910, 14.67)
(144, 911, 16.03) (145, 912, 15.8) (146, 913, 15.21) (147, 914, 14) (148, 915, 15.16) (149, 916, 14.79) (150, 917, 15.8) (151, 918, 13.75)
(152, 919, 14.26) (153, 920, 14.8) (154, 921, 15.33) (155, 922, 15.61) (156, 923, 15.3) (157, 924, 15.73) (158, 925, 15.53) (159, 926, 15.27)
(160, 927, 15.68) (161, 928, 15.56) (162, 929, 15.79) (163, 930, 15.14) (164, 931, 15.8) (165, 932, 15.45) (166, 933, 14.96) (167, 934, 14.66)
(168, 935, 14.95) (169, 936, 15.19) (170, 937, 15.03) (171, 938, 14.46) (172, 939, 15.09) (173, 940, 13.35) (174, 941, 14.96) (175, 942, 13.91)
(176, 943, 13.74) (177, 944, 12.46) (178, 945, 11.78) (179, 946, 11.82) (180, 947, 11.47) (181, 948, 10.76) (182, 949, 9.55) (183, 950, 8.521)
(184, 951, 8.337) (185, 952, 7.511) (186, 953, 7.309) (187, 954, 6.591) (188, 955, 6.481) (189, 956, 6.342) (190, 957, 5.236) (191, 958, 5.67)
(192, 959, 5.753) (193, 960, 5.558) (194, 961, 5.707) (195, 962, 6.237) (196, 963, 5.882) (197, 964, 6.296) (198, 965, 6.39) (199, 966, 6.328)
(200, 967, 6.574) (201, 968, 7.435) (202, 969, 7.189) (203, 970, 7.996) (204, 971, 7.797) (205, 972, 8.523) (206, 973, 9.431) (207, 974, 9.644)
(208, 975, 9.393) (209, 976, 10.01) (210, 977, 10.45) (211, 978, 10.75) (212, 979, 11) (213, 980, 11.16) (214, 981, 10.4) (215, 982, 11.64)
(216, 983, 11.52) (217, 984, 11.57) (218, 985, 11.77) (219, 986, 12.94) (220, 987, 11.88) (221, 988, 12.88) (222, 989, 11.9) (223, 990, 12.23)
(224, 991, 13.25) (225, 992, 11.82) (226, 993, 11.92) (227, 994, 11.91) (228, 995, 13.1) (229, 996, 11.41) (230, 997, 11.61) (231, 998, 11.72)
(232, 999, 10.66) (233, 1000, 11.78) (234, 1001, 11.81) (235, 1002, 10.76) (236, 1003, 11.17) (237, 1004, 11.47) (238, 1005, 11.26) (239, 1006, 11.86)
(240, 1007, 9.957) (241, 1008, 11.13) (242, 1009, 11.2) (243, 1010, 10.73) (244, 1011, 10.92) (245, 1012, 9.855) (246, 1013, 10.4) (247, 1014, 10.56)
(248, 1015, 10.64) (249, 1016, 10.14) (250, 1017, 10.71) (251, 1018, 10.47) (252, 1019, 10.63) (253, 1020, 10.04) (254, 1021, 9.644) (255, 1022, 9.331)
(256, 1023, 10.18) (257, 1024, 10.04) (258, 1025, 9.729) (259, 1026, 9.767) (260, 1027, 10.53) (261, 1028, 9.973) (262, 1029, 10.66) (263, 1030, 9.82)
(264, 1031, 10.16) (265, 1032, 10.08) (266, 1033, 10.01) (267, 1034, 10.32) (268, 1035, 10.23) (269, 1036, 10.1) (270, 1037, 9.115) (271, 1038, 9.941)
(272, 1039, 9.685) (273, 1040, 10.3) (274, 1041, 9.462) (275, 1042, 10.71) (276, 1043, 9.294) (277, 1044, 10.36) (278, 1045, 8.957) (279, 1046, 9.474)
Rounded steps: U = 267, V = 11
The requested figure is 256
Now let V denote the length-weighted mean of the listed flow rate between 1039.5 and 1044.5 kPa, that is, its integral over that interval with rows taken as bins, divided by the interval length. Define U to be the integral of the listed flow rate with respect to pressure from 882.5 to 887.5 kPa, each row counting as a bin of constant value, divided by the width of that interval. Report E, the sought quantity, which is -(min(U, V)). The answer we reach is -10.0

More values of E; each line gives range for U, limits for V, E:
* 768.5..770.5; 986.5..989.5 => -12.2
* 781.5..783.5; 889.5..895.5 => -11.8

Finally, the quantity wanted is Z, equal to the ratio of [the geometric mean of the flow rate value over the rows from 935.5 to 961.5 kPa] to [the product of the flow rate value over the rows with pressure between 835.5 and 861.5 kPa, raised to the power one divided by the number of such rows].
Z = 0.7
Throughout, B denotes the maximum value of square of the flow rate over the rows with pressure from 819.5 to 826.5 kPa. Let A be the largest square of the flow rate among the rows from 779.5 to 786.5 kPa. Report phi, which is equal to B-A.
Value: 58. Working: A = 147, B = 205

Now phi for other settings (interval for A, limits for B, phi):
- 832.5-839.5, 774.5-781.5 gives -7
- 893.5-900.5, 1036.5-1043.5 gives -143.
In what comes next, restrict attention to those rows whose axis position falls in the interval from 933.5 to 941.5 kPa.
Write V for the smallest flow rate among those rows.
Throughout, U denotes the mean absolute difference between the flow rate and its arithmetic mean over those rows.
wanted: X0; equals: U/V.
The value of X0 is 0.031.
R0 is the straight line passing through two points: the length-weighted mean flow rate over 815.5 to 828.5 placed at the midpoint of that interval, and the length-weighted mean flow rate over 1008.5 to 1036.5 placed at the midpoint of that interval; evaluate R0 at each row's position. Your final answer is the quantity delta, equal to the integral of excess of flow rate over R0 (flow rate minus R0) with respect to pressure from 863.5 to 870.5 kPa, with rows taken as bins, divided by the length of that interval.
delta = 0.7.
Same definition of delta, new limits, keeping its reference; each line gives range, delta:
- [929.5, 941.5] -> 3.2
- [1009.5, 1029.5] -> 0.0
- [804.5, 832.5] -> -1.0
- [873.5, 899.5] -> 2.3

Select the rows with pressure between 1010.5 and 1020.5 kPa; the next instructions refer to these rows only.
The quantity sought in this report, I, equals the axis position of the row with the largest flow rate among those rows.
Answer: 1011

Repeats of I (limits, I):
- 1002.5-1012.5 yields 1006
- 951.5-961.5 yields 952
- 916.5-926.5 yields 917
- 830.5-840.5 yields 831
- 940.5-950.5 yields 941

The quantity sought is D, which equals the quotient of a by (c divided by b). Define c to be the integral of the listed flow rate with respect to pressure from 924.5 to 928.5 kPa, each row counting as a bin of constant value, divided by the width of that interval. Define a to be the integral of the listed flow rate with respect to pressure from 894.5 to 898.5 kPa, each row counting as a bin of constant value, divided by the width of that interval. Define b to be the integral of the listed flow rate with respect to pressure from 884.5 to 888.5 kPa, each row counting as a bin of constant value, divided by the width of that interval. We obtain 14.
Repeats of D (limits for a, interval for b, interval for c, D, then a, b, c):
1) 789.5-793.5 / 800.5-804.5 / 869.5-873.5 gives 6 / 12.1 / 7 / 14.5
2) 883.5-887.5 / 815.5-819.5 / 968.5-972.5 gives 26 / 14.9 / 14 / 7.9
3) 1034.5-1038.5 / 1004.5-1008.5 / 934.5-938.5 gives 7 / 9.8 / 11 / 14.9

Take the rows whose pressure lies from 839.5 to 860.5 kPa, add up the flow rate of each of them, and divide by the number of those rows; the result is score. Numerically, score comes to 13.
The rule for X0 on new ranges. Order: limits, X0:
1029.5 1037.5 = 0.028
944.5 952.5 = 0.198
